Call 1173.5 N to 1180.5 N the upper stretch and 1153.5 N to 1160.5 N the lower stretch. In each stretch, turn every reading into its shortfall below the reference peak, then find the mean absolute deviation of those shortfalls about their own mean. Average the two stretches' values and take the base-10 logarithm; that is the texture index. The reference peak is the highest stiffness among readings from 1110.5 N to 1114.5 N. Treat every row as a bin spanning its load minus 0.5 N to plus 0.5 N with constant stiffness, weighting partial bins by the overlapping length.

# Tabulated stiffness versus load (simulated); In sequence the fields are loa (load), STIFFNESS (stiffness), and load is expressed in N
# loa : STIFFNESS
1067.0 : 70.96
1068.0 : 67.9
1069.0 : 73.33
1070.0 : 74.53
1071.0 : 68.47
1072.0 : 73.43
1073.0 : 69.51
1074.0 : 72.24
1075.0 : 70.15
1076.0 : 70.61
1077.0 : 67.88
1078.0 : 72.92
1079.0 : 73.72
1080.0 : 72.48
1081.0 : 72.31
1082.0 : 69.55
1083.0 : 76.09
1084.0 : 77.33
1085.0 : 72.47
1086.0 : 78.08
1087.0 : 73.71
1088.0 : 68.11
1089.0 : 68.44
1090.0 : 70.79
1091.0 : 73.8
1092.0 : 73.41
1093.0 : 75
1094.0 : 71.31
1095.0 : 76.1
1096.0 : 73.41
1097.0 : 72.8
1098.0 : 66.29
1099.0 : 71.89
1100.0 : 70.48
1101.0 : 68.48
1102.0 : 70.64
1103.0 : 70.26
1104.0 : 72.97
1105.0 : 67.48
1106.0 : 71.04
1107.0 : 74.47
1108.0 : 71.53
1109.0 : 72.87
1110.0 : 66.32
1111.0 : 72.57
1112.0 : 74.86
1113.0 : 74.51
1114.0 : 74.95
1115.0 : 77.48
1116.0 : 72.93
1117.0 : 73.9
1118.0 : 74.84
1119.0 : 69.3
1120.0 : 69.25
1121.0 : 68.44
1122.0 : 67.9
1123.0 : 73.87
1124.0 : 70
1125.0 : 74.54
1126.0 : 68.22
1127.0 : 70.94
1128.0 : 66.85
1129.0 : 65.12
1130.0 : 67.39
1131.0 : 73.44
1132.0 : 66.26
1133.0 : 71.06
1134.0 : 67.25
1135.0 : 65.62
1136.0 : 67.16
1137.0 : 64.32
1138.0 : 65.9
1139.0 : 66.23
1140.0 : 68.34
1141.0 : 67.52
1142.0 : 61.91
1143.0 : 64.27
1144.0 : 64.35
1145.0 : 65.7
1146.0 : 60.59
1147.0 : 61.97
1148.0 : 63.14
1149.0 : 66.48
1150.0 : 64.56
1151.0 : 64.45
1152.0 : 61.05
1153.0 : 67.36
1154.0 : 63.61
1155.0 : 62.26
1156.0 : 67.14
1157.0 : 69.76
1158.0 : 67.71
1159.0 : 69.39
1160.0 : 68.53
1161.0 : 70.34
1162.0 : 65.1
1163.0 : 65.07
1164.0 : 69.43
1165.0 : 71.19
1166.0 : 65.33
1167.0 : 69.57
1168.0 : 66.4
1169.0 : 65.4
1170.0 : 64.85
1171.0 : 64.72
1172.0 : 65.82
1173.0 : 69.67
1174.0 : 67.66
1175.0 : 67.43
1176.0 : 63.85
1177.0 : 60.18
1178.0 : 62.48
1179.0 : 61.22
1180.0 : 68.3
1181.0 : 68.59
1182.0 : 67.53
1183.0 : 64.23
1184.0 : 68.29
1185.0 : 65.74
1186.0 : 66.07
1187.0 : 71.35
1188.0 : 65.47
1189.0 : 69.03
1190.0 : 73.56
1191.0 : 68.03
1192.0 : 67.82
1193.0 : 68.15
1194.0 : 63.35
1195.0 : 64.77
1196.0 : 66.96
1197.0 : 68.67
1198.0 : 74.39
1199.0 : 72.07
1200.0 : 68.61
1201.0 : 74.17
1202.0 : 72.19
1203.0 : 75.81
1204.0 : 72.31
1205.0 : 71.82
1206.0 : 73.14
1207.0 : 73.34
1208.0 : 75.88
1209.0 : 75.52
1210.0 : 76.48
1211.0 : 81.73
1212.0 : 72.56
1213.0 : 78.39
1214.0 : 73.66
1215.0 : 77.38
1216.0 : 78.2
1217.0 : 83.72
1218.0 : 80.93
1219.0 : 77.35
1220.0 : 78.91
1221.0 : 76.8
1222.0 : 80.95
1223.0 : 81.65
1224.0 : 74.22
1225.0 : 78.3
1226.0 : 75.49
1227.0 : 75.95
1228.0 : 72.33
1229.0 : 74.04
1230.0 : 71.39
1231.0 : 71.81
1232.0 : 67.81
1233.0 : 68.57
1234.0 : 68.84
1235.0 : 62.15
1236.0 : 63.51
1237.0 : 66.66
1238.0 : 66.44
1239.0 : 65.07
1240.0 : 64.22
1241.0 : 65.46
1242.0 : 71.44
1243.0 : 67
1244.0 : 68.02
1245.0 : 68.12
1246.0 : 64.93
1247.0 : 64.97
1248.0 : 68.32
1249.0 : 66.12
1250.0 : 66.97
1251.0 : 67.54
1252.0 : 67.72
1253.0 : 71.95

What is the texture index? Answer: 0.41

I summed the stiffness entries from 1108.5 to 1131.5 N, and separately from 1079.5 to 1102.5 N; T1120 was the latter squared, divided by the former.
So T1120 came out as 1686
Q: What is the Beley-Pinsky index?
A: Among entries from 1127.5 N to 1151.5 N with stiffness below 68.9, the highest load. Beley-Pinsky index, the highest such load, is 1151.0 N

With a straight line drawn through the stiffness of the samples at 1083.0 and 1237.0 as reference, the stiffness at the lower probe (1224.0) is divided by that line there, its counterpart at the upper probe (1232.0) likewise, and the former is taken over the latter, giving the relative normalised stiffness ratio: 1.09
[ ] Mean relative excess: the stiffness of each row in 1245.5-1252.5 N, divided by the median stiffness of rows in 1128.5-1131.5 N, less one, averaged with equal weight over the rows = -0.01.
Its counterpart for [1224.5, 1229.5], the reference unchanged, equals 0.12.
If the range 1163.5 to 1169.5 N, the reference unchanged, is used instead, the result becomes 0.01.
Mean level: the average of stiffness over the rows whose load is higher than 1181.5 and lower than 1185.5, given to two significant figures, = 66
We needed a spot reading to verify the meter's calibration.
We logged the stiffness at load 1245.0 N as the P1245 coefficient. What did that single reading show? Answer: 68.12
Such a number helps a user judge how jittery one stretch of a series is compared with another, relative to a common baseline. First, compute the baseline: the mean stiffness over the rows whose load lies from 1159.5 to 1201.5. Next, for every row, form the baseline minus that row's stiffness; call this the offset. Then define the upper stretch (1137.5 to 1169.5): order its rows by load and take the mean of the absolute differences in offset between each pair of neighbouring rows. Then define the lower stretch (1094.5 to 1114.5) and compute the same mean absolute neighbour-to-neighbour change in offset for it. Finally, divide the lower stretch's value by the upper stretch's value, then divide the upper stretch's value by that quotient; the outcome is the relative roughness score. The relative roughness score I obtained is 2.2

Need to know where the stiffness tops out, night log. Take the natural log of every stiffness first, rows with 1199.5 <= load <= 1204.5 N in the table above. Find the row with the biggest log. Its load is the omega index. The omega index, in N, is 1203.0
